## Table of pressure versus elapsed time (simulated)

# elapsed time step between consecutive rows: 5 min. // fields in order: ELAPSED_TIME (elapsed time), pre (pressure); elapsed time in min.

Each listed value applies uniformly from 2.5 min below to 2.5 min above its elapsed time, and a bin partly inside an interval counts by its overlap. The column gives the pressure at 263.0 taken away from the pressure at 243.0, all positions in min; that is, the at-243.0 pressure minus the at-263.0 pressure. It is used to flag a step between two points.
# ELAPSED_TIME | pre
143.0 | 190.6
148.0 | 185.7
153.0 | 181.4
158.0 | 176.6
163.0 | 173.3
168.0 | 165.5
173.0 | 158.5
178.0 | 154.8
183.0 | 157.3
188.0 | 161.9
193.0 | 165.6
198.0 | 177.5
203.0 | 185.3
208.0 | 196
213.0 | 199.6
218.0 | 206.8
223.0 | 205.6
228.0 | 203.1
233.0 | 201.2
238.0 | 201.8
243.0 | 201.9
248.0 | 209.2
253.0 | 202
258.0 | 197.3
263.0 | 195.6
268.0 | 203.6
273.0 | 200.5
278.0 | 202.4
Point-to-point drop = 6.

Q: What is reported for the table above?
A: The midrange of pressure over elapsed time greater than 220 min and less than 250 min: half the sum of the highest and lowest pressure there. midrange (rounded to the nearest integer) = 205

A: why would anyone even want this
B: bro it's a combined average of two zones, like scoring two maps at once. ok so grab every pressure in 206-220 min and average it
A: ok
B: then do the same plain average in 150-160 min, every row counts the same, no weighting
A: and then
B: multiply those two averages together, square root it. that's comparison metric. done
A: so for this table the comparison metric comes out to 190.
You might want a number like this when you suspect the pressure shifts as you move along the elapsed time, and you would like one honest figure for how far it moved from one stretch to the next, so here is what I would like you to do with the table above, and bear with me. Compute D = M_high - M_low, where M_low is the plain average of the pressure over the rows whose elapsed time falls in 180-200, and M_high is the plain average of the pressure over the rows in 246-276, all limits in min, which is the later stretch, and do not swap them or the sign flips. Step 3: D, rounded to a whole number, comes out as 36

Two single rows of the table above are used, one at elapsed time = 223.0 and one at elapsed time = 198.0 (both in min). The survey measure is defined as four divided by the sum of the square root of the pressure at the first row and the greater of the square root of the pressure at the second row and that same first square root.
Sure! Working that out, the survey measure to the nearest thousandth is 0.139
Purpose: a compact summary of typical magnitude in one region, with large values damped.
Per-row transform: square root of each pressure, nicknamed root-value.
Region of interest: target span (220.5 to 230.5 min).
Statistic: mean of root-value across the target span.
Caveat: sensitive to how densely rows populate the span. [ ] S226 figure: 14.3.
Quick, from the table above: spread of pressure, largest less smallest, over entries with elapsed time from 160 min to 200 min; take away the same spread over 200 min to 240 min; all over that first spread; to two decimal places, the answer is 0.05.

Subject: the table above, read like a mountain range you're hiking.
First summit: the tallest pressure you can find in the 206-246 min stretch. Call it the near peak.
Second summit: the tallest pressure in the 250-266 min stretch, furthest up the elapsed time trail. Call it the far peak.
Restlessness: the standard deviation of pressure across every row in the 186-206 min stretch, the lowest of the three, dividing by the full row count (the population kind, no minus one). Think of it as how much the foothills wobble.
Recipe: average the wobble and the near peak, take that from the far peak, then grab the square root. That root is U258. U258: 9.7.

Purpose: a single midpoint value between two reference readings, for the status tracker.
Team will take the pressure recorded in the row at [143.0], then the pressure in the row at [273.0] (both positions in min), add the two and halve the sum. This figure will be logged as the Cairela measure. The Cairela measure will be 196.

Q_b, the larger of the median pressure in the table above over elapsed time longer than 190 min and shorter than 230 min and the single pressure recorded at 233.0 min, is 201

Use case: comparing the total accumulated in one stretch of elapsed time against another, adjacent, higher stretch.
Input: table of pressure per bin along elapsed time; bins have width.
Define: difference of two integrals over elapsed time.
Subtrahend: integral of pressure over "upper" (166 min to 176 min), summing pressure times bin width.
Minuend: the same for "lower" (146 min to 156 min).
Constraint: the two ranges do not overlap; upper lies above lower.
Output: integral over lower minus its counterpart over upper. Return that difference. 216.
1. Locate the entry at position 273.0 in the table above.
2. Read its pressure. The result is 200.5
